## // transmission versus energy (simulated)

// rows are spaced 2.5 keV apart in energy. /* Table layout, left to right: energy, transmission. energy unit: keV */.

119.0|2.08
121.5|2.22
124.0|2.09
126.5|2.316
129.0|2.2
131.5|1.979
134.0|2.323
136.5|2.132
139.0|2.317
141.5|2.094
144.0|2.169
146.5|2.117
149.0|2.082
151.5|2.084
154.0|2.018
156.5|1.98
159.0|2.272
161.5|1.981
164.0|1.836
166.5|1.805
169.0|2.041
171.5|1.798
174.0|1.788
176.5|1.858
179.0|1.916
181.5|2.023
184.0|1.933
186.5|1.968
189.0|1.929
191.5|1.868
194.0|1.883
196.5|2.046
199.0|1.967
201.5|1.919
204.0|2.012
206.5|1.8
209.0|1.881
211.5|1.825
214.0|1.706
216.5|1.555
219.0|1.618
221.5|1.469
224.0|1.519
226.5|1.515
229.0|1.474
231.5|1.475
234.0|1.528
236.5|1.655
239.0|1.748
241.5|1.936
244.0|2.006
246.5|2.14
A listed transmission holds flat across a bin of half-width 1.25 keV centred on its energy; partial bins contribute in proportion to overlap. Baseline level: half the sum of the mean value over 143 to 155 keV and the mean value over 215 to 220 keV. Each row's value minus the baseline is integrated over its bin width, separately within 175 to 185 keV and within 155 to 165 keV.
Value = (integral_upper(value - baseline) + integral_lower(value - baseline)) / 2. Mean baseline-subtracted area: 1.3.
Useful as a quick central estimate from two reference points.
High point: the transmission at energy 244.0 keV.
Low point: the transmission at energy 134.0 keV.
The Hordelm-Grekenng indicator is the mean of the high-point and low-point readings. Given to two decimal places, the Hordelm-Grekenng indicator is 2.16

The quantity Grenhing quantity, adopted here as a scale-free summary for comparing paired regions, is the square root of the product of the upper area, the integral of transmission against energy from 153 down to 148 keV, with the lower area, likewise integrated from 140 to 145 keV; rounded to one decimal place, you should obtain 10.5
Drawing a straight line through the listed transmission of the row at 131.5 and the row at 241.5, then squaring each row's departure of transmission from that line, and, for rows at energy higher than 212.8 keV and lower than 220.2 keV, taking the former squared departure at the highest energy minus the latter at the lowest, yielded 0.05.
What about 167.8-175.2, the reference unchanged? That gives 0.02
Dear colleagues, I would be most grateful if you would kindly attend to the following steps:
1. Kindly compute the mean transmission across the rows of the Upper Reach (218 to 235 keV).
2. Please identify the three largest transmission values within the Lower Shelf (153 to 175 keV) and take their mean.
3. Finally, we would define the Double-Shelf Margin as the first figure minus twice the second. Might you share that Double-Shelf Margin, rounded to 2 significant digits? -2.7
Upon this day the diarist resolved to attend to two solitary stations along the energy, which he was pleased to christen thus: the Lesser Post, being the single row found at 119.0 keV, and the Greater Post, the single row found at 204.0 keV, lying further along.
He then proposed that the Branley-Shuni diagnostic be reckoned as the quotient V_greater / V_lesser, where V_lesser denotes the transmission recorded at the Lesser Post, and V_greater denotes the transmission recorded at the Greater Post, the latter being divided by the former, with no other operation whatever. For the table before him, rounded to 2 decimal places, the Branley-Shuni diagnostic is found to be 0.97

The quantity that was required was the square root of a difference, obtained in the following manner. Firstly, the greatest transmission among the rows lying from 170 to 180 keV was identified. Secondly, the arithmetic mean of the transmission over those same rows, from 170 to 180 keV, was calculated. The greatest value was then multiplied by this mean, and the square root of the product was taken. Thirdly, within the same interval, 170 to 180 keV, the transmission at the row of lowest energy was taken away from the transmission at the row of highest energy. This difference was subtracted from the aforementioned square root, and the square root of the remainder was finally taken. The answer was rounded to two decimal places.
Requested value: 1.33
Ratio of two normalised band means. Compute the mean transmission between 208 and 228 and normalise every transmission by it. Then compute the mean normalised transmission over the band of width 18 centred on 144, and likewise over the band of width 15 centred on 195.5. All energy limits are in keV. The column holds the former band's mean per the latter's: 1.11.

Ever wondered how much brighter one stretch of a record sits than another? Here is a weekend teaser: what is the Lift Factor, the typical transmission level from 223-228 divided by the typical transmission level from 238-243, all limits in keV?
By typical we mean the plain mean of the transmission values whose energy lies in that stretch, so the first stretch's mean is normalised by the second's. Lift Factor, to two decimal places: 0.82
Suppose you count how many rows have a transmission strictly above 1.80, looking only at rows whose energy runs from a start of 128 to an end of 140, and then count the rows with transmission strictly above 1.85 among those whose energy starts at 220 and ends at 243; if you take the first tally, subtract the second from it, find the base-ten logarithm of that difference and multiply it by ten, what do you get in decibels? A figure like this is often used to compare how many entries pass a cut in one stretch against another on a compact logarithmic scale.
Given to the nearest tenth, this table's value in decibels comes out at 6.0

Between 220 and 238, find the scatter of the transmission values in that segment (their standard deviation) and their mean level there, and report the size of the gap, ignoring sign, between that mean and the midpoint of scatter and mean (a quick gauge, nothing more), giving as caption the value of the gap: 0.73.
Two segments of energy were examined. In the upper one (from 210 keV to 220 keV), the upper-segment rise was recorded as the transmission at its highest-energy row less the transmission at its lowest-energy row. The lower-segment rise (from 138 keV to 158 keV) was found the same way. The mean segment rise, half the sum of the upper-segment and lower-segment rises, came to -0.27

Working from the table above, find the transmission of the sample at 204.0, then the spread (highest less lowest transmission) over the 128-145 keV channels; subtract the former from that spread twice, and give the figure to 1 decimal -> -3.7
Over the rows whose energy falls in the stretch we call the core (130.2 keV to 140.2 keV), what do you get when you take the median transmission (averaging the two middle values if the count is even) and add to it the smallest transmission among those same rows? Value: 4.2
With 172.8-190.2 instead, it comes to 3.7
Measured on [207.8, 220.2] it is 3.3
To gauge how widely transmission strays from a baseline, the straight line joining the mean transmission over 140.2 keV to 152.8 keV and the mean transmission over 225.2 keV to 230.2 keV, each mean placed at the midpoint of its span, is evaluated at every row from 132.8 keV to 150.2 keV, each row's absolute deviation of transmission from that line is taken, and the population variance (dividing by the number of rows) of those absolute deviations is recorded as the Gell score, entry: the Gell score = 0.0025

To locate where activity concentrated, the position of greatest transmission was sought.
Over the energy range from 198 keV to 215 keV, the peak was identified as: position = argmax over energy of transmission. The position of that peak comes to 204.0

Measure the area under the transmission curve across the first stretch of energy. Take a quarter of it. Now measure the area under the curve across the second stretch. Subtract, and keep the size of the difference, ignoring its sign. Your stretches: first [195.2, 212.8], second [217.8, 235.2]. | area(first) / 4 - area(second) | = 18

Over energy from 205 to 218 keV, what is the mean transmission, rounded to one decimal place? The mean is 1.8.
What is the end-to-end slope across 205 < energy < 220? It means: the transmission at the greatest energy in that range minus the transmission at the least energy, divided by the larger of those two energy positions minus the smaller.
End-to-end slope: -0.015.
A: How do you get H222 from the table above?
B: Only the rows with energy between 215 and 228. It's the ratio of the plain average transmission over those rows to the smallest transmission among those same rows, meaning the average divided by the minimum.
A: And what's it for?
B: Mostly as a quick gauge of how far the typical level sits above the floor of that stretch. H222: 1.05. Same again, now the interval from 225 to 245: 1.13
